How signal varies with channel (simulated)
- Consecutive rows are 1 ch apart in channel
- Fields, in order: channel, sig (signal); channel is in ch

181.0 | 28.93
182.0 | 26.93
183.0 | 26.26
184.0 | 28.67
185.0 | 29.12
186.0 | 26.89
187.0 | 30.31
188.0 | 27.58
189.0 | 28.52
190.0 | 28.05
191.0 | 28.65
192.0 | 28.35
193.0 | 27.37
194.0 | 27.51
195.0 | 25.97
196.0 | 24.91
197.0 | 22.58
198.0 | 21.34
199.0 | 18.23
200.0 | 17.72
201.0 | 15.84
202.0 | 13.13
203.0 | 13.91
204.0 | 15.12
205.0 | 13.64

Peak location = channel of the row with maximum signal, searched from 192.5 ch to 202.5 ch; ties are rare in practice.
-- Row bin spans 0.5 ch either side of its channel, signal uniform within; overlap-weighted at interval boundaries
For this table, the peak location 194.0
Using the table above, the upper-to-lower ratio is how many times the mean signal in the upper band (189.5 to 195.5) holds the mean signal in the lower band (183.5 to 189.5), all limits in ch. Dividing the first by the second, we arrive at 0.97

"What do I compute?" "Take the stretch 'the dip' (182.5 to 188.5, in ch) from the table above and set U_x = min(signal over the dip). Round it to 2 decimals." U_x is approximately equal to 26.26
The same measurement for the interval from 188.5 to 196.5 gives 24.91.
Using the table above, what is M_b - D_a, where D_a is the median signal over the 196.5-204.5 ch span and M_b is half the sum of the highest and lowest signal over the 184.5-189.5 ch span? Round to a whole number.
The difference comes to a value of 12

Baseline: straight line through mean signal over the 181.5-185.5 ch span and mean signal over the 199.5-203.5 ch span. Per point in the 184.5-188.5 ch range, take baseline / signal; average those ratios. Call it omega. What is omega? 0.90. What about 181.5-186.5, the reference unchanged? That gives 1.00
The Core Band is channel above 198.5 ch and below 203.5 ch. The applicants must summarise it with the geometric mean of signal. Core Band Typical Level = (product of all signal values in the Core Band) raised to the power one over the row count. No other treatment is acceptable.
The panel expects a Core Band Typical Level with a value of 15.6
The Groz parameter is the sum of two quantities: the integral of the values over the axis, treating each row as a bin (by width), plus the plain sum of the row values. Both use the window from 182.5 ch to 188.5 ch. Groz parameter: 338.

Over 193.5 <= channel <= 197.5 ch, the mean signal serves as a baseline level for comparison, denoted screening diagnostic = 25.2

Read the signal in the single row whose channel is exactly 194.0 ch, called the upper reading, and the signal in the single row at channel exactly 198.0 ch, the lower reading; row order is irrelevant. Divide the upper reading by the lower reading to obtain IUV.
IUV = 1.29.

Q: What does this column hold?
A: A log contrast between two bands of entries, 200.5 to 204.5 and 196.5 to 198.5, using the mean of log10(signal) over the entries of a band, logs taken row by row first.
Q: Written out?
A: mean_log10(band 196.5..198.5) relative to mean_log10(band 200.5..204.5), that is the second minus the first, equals 0.18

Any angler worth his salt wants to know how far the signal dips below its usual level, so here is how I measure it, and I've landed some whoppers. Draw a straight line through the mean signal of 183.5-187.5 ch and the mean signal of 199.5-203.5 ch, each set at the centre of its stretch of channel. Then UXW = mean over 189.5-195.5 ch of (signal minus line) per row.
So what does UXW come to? 4.9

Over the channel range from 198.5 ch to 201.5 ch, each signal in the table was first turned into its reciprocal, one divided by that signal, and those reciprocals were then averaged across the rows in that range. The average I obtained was 0.058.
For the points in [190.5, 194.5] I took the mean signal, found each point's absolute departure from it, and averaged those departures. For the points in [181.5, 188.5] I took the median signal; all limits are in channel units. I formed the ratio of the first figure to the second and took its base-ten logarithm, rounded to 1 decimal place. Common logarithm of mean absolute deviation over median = -1.7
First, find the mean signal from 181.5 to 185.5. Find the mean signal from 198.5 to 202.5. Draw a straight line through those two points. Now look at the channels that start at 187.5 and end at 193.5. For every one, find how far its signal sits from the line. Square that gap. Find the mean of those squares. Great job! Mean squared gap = 27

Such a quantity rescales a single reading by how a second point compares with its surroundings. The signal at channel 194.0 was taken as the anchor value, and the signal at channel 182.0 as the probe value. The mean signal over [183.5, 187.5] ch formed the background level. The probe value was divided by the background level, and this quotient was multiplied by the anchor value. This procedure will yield 25.8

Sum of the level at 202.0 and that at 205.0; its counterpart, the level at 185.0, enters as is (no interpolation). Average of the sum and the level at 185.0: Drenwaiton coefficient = 28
